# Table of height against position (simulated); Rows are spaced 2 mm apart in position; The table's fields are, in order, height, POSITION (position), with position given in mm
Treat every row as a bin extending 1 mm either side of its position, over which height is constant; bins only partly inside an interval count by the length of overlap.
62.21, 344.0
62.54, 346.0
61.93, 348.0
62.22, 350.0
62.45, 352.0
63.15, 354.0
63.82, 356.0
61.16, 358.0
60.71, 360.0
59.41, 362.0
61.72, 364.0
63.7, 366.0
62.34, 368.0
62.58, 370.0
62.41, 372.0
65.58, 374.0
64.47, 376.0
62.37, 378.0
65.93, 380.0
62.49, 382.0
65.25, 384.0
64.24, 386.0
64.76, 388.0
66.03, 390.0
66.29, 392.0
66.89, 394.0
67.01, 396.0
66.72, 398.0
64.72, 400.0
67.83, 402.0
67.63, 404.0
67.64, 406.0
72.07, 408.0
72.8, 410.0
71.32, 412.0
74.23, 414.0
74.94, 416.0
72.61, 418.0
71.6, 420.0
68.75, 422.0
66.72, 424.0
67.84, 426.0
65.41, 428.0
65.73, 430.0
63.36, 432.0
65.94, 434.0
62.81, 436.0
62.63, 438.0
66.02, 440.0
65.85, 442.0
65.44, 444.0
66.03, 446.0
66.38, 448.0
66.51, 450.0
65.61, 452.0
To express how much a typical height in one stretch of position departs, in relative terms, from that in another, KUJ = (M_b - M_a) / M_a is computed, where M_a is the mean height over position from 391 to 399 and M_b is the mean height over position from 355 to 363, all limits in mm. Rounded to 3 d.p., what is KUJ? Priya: -0.082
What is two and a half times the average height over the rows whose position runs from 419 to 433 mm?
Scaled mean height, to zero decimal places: 168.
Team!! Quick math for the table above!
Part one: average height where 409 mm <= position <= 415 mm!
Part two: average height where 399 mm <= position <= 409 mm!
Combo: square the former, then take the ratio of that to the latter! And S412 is 77.9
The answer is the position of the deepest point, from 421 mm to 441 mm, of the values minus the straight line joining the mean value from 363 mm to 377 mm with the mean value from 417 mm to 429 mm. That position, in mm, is 438.0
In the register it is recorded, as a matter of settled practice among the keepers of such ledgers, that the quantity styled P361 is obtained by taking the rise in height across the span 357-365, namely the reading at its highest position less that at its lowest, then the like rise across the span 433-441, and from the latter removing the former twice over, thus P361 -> -1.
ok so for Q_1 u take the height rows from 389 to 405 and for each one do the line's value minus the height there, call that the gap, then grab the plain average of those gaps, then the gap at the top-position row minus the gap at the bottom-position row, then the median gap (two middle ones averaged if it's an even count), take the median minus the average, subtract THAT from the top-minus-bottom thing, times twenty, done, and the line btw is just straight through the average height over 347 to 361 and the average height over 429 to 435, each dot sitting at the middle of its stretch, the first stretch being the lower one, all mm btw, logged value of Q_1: -18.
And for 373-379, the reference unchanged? 74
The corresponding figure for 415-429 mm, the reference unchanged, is 180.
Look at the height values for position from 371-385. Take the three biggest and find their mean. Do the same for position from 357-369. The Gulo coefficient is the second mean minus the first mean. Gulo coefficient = -3.0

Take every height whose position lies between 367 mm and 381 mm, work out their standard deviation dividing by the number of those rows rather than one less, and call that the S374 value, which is 1.49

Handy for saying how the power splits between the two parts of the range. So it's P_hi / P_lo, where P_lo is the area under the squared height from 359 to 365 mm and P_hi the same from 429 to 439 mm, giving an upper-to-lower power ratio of 1.9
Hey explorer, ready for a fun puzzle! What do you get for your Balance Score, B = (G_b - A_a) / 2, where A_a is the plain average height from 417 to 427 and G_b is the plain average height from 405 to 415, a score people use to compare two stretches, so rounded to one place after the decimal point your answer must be 1.1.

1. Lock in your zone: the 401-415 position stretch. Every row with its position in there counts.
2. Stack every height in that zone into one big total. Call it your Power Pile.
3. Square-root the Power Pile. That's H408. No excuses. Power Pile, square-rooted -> 22.2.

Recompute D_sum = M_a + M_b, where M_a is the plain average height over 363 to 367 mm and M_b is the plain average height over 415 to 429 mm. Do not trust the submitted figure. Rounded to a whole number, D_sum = 132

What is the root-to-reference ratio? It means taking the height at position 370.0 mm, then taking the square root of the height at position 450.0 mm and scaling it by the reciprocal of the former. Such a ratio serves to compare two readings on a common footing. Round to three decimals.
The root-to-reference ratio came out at 0.130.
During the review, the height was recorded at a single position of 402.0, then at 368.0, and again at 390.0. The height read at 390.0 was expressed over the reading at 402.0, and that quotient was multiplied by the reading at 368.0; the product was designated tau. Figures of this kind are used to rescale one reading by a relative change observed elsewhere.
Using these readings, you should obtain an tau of 60.7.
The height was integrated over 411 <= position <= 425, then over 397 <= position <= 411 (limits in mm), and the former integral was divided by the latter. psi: 1.04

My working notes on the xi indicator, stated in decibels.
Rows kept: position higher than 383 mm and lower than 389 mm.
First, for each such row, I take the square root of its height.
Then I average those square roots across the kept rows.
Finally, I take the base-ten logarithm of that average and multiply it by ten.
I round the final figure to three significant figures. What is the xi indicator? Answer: 9.06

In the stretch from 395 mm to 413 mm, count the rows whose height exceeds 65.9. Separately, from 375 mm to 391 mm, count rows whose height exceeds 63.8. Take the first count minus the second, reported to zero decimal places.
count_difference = 2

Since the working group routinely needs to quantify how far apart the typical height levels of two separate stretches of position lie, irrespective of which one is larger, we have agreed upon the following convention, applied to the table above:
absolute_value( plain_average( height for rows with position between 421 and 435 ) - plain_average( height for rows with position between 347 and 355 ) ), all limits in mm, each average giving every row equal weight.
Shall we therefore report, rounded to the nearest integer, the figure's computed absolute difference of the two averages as 4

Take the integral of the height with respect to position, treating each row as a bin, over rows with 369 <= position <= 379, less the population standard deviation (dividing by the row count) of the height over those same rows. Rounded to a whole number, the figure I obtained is 634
